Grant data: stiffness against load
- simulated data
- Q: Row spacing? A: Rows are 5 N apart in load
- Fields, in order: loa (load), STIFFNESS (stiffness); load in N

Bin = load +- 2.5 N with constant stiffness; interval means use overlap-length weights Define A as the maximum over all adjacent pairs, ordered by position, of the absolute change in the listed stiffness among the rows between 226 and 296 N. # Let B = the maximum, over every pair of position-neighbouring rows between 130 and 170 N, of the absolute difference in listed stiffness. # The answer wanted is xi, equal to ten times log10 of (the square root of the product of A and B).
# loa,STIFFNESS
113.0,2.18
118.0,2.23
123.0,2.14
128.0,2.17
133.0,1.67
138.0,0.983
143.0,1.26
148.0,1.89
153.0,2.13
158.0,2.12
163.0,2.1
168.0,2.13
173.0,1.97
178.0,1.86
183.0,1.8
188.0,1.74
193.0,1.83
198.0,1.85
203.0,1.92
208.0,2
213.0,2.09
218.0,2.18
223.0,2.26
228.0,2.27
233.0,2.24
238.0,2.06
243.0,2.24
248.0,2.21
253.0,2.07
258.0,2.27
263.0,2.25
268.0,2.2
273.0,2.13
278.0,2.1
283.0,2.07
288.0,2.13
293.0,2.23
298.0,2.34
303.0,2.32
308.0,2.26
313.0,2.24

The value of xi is -4.3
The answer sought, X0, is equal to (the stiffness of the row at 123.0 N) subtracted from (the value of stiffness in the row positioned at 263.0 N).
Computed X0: 0.11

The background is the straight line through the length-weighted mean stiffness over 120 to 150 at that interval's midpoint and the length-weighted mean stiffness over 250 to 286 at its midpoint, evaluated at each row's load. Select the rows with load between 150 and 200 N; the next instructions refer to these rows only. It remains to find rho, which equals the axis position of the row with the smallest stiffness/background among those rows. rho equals 188.0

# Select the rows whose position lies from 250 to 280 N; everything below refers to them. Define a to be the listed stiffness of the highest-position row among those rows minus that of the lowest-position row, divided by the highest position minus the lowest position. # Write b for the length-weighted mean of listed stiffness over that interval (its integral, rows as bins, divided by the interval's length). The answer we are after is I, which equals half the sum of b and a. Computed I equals 1.087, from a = 0.0012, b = 2.17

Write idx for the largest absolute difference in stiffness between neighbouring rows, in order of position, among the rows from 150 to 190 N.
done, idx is 0.16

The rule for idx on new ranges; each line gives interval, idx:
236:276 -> 0.20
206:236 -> 0.09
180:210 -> 0.09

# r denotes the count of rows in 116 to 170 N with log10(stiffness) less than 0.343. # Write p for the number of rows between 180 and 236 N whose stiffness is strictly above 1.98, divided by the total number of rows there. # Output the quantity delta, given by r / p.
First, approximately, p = 0.55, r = 10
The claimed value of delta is 18.3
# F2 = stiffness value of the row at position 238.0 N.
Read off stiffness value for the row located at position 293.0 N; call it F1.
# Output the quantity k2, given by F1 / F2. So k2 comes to 1.08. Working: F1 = 2.23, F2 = 2.06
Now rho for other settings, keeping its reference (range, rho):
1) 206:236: 208.0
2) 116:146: 138.0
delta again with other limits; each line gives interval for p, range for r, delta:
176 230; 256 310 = 11.0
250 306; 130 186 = 11.0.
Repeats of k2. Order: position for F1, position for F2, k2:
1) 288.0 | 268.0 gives 0.97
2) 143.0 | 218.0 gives 0.58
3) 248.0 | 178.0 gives 1.19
